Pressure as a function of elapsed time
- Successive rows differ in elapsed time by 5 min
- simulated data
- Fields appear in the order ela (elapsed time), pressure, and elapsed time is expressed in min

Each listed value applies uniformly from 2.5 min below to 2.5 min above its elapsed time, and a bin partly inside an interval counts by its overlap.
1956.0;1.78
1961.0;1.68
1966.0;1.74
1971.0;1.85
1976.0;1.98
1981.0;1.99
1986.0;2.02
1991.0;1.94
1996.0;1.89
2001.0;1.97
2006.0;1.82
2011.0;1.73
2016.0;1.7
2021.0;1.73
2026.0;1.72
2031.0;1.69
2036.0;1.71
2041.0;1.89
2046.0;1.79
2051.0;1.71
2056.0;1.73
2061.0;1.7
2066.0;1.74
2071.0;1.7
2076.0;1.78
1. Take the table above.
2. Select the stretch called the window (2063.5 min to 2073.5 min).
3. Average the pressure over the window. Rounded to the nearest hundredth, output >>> 1.72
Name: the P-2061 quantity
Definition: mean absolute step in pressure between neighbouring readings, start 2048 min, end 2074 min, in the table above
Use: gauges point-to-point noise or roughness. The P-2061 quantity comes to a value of 0.03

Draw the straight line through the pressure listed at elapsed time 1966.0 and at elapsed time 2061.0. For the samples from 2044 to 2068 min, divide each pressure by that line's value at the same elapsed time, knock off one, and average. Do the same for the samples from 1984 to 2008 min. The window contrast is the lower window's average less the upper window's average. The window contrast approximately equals 0.10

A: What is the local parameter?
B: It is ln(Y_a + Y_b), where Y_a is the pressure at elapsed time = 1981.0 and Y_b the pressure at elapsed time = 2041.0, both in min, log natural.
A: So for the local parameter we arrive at 1.36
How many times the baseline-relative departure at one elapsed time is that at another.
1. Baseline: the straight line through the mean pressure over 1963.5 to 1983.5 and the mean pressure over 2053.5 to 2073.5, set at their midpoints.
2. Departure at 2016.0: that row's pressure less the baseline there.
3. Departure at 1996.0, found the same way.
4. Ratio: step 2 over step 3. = -2.5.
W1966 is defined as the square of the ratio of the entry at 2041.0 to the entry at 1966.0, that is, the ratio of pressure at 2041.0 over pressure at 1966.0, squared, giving 1.18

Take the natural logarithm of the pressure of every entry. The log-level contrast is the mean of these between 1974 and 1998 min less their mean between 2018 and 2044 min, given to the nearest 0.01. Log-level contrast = 0.12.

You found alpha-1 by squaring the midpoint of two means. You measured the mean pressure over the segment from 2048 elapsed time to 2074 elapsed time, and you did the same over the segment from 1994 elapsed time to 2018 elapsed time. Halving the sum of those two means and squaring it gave 3.1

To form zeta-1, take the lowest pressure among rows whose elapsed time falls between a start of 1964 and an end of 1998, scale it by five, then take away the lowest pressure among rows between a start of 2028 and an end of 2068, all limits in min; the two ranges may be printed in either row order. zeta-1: 7.01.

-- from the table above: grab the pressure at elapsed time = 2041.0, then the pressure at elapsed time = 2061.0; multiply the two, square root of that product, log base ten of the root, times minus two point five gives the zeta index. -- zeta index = -0.63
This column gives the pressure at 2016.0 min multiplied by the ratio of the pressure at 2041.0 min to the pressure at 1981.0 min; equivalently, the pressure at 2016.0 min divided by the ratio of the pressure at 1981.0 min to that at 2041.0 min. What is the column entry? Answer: 1.6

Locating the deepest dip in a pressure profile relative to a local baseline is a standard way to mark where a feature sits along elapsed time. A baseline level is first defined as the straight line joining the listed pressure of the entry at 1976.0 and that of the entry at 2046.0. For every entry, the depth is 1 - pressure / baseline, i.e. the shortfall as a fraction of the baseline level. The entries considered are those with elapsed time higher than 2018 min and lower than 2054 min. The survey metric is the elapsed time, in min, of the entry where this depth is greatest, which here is 2031.0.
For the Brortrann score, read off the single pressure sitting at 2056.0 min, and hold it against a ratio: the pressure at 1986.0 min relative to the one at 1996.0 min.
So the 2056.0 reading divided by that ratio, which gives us 1.62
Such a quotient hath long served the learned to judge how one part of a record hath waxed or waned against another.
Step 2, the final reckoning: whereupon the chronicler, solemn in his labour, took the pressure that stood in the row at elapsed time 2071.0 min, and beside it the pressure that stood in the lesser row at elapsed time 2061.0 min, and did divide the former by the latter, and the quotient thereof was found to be 1.00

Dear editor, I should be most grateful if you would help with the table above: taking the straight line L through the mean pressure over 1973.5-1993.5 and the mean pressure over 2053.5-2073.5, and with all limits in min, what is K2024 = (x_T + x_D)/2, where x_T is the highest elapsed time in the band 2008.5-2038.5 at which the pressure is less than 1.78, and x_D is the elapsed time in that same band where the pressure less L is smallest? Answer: 2026.0 min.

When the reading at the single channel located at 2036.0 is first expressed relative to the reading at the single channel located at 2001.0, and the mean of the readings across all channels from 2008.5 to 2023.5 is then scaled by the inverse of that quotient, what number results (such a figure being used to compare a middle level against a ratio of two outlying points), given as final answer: 1.98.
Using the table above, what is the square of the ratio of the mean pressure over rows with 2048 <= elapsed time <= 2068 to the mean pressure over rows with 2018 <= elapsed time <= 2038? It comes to 1.01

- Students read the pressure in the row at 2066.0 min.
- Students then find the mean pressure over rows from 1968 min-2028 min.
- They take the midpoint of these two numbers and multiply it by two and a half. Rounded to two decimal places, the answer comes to 4.50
